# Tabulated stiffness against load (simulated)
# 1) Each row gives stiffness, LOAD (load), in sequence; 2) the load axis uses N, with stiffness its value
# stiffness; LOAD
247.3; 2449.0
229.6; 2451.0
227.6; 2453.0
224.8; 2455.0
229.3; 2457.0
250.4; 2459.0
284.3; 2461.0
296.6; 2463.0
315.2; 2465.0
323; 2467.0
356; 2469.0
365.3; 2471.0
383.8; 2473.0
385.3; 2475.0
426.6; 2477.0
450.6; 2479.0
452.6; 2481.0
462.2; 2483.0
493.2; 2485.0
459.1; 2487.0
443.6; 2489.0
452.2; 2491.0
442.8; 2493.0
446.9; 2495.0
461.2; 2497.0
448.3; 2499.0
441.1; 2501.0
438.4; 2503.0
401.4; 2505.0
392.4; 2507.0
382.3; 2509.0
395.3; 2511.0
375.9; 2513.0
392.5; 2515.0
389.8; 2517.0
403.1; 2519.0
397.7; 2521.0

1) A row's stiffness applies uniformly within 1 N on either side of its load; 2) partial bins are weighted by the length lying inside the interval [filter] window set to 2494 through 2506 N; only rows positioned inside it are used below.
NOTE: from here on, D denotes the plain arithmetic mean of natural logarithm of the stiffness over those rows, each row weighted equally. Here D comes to 6.08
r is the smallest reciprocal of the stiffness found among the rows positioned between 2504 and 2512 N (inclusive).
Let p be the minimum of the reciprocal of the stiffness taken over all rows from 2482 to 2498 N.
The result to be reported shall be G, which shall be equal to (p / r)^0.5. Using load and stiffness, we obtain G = 0.9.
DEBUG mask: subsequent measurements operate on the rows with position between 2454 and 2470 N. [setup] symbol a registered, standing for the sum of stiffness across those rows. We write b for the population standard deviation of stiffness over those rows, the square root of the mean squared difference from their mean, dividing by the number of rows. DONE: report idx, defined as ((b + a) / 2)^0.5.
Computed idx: 34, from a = 2280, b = 44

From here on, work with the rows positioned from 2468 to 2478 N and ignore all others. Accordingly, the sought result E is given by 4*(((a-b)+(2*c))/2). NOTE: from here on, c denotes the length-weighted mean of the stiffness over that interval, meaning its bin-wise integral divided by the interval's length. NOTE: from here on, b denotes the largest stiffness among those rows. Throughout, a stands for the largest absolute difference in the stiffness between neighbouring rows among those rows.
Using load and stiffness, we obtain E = 763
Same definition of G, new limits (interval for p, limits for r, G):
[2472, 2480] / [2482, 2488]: 1.0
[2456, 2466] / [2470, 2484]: 1.2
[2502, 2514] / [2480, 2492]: 1.1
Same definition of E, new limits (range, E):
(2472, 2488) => 853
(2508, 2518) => 797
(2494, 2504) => 895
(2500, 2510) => 836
